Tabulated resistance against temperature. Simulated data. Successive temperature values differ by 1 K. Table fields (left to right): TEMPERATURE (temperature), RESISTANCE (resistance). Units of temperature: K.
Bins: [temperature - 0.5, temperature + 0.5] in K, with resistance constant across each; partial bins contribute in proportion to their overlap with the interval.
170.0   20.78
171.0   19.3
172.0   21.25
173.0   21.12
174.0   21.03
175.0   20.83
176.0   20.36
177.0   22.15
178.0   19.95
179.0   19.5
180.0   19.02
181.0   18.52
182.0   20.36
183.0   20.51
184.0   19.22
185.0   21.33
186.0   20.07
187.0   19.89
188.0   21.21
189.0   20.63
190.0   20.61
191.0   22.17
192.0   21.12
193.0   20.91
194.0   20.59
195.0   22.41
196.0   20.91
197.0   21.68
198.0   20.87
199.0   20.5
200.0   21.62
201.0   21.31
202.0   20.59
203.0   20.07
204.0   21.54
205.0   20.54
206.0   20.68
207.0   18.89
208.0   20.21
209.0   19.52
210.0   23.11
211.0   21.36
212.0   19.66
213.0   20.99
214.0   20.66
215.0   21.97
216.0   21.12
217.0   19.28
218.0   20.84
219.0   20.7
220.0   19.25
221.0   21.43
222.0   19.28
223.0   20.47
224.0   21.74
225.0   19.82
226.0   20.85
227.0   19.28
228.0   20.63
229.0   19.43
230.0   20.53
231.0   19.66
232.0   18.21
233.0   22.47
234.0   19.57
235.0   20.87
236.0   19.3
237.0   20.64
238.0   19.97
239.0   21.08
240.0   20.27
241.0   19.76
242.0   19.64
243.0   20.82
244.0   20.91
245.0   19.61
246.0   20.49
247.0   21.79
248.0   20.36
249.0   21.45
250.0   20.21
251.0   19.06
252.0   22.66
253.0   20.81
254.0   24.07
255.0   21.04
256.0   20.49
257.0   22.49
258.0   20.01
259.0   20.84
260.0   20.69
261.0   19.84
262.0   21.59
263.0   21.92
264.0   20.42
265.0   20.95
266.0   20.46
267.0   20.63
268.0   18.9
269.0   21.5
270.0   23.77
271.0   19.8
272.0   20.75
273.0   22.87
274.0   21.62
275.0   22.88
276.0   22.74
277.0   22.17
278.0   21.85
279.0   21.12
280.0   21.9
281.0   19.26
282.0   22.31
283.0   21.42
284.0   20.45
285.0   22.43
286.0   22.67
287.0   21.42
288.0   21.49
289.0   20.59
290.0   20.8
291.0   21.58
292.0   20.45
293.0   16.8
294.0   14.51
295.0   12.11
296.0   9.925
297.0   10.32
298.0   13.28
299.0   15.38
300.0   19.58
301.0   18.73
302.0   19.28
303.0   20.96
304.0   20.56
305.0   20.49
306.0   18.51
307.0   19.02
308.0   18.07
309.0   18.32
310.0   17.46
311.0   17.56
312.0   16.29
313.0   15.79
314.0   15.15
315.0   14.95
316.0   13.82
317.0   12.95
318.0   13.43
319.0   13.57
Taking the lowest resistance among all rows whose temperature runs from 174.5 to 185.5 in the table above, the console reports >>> 18.52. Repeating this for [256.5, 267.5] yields 19.84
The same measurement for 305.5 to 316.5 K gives 13.82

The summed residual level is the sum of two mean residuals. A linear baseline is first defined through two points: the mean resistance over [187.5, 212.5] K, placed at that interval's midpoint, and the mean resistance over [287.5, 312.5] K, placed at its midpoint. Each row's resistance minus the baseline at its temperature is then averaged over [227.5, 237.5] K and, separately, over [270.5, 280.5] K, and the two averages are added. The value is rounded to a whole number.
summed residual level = 4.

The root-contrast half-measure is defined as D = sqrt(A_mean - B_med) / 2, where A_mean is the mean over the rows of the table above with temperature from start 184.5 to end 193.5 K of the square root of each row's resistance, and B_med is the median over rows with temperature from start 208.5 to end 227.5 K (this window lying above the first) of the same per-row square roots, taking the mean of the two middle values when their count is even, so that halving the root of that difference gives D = 0.07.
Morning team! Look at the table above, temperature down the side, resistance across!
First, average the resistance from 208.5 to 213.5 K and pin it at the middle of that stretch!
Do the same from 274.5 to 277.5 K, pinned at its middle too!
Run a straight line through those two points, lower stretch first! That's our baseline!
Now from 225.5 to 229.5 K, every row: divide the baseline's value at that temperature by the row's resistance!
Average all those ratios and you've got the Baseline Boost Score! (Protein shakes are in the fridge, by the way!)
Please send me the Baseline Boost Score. 1.07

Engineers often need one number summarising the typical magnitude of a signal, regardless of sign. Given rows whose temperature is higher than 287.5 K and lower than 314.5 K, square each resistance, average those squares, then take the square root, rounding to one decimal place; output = 17.8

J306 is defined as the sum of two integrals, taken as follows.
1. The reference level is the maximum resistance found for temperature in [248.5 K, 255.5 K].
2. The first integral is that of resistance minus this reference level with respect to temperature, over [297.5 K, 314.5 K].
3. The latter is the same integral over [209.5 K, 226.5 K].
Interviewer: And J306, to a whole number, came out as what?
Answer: -161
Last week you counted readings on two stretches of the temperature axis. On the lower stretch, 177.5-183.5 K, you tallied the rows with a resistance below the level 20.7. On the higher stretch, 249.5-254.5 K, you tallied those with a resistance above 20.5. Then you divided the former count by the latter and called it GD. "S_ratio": 2.0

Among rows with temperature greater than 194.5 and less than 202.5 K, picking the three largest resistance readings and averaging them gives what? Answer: 21.9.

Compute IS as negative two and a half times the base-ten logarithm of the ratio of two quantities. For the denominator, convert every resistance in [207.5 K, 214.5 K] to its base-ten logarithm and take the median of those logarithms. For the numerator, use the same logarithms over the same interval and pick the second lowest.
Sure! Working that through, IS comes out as 0.018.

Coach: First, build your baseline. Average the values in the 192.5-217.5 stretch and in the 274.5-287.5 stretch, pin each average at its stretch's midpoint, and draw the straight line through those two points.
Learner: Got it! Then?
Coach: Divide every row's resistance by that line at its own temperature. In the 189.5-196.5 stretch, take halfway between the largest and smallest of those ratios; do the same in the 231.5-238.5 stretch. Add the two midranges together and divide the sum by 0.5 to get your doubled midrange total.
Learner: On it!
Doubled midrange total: 4.00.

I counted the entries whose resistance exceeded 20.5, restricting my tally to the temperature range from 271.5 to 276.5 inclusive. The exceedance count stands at 5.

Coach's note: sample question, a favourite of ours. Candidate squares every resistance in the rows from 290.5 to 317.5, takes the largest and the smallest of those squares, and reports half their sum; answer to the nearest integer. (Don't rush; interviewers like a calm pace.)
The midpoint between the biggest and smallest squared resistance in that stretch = 282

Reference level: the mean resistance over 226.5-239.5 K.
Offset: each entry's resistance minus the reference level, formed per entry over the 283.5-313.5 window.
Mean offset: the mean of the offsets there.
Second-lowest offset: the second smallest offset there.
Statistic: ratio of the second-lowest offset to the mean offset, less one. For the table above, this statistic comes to 4.0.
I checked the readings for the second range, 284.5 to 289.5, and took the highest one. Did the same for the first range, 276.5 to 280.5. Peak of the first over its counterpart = 0.98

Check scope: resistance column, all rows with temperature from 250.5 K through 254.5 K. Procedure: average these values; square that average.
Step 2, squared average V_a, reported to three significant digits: 469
